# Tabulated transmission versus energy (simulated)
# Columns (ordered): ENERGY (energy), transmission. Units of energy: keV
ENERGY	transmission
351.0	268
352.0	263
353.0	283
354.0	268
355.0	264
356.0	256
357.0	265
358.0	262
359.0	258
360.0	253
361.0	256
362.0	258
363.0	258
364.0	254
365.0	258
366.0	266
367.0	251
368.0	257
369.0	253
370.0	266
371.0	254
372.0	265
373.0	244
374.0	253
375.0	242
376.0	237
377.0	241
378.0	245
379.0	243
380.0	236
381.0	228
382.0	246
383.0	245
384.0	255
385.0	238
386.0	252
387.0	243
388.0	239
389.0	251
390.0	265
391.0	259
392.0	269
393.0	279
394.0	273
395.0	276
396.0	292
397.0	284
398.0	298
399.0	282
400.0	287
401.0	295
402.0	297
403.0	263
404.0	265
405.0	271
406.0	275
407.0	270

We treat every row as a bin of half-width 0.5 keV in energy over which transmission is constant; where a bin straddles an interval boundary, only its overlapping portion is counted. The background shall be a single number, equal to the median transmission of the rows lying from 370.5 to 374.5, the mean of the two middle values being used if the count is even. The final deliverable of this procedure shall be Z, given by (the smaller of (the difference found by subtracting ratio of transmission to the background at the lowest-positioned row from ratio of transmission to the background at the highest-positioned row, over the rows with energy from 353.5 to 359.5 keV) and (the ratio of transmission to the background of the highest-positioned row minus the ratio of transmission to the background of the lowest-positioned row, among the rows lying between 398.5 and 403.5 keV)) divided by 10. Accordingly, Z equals -0.0075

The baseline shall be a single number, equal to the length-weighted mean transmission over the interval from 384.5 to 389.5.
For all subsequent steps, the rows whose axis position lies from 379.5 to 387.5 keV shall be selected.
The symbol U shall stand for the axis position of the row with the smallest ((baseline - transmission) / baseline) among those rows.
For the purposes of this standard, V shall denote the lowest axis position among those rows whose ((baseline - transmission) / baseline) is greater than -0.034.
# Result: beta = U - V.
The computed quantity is 4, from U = 384.0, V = 380.0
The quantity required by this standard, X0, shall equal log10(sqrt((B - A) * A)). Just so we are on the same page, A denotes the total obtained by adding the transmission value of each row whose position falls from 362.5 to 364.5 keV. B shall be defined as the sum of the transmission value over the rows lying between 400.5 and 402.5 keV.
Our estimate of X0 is 2.31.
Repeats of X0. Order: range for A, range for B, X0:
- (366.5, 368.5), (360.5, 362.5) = 1.74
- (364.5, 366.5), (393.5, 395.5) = 2.06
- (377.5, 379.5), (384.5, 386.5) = 1.49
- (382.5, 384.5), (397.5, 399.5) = 2.30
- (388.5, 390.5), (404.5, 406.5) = 2.09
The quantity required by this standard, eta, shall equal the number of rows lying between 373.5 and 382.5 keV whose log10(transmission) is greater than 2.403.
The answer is 1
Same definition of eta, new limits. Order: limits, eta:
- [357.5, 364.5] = 7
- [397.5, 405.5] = 8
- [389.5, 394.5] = 5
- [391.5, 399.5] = 8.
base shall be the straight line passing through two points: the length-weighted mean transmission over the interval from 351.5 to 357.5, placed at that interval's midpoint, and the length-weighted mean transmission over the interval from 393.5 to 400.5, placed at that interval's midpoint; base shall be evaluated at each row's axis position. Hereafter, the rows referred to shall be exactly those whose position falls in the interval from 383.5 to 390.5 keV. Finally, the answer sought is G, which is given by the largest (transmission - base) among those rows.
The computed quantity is -17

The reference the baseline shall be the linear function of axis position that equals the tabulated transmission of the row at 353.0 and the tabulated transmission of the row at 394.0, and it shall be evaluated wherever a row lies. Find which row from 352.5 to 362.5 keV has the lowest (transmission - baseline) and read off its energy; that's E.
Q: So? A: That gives 360.0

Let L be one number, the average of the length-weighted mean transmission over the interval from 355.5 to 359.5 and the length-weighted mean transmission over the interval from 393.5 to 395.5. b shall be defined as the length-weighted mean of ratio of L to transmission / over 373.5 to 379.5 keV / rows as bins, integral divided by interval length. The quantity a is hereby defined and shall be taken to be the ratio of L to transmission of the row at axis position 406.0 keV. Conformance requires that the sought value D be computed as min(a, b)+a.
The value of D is 1.94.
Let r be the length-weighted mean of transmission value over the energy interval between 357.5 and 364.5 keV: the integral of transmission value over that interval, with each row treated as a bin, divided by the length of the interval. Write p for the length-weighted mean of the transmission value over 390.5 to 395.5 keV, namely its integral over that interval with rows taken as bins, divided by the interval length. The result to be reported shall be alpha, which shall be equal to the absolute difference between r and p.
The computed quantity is 14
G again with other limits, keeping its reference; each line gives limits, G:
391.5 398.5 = 13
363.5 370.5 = -5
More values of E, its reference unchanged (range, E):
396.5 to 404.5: 403.0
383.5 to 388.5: 385.0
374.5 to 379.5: 376.0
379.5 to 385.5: 381.0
